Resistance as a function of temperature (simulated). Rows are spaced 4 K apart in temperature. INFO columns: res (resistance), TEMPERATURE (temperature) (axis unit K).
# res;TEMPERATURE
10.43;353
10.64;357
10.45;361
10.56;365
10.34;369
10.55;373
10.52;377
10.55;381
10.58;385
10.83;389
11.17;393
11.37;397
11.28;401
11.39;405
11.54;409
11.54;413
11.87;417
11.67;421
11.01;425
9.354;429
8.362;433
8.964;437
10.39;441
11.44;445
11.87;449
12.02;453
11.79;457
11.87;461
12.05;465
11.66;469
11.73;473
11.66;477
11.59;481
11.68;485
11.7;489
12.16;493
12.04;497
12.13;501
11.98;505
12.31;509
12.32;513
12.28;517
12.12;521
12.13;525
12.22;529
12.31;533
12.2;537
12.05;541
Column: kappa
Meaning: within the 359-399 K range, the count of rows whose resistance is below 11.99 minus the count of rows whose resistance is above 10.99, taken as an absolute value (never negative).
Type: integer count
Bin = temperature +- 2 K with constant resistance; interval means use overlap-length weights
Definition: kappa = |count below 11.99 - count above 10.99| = 8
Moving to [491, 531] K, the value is 9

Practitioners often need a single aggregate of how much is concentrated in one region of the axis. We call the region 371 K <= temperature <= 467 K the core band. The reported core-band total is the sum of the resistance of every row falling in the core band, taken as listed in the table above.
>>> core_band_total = 264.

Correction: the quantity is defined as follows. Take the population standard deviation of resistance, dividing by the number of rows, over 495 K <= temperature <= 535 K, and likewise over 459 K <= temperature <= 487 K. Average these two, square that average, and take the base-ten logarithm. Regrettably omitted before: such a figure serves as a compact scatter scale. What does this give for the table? -1.8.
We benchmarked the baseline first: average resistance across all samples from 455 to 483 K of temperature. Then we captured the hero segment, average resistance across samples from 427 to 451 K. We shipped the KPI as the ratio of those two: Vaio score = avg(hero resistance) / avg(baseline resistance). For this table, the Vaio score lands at 0.86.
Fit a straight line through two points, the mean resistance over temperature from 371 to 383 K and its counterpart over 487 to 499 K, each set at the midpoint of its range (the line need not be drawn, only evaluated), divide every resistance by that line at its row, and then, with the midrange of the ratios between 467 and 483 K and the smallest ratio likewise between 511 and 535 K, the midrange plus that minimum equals 1.97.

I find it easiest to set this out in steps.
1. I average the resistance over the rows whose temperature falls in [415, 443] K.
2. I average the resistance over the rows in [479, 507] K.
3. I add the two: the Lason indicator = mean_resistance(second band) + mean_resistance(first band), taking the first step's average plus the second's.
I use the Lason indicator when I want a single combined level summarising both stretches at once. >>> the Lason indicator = 22.1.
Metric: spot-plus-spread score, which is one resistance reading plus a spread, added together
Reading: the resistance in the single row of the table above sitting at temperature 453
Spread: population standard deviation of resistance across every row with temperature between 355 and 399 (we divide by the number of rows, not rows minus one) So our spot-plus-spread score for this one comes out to 12.32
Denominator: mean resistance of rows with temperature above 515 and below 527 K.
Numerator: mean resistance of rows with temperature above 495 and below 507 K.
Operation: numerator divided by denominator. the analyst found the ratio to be 0.99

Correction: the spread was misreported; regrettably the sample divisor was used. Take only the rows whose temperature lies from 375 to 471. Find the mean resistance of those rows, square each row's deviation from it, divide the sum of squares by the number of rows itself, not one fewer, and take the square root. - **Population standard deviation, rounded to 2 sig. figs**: 0.95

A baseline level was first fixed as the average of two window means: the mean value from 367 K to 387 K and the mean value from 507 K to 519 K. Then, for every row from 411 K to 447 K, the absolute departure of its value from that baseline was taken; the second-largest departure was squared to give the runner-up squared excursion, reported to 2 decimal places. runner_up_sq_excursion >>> 5.96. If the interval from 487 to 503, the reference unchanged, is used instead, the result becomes 0.52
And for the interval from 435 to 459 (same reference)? 1.03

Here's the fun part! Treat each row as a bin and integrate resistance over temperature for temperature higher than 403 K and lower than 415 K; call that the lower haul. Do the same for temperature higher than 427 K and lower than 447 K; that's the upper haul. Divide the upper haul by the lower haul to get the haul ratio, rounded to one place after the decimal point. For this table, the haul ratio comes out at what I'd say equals 1.4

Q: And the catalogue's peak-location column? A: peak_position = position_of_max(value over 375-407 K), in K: 405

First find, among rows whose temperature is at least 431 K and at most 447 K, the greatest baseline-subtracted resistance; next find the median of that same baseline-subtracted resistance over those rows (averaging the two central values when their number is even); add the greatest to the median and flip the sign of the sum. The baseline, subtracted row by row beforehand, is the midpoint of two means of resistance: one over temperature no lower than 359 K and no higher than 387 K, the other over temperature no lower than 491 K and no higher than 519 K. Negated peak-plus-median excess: 1.6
